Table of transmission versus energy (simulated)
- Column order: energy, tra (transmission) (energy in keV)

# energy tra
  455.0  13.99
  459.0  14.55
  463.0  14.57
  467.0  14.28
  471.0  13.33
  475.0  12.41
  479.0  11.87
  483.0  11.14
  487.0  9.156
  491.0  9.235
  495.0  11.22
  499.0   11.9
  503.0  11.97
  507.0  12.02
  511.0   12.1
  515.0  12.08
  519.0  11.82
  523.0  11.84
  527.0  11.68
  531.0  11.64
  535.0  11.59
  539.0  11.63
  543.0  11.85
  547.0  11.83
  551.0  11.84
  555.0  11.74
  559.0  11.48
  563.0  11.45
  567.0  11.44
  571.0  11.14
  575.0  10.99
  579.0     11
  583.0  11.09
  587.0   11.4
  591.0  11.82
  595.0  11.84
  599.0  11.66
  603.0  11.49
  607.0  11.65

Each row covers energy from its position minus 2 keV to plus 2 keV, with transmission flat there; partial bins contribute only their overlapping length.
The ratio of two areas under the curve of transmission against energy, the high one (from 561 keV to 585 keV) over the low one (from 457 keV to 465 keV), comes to 2.3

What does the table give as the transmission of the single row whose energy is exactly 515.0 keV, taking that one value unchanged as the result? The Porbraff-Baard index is 12.08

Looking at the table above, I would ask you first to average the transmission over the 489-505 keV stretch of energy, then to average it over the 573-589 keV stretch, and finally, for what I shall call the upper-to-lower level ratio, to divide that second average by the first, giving 1.00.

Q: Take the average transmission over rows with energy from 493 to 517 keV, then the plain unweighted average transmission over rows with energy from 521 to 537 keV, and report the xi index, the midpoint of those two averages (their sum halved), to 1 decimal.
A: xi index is 11.8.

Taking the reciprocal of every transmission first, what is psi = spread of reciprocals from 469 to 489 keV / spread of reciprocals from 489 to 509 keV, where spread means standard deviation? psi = 1.2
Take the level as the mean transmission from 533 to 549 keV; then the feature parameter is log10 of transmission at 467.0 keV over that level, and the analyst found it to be 0.086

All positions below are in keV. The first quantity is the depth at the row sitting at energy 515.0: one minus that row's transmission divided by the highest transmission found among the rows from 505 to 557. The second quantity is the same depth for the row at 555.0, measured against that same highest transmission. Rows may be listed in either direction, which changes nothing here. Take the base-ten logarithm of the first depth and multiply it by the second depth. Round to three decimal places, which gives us -0.083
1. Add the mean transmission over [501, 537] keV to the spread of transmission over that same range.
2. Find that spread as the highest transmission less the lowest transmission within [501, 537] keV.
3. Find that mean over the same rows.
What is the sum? 12.4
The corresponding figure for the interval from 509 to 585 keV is 12.7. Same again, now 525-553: 12.0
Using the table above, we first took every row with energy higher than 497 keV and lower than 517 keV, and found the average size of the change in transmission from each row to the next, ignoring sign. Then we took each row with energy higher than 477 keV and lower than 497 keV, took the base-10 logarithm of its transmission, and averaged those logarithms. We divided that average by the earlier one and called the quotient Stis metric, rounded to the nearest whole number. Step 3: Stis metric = 19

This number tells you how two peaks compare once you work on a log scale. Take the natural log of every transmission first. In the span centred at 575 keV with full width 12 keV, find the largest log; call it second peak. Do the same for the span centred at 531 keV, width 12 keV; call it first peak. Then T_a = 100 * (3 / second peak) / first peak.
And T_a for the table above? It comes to 50.6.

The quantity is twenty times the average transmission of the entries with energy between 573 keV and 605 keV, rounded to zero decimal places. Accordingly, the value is 228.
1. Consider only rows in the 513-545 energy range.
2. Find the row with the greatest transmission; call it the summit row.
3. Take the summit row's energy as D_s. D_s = 515.0 keV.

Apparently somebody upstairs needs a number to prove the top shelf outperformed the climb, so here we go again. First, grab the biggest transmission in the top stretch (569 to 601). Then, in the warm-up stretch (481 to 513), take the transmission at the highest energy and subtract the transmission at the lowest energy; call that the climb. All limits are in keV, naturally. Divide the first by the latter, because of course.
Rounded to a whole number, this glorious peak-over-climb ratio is 12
